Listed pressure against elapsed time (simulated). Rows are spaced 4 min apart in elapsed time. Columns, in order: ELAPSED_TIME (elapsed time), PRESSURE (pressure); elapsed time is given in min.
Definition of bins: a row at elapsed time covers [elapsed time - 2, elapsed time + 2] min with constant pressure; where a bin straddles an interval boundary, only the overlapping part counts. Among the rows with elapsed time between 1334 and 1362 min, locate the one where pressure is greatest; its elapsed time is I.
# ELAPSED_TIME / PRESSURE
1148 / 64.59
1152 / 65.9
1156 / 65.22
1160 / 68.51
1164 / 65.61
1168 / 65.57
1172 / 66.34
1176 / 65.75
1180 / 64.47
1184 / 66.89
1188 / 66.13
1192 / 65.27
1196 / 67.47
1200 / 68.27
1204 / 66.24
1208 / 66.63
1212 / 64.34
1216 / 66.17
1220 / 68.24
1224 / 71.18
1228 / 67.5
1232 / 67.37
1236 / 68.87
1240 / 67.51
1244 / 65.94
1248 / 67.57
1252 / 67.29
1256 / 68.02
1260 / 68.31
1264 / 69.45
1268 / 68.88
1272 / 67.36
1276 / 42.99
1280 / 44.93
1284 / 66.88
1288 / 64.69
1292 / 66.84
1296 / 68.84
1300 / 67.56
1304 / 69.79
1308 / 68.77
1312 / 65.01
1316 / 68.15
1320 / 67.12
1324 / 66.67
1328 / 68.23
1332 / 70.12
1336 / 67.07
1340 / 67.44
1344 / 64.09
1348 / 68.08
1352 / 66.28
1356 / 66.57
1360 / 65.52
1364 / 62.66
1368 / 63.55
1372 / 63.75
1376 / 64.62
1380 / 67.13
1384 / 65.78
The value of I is 1348 min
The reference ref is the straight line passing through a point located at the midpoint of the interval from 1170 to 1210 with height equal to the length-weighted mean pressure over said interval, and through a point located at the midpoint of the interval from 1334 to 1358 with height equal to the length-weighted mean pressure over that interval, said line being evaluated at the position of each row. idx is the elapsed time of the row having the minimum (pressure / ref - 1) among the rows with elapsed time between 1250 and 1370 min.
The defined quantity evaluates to 1276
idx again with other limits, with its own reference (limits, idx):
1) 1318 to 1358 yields 1344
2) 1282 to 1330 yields 1288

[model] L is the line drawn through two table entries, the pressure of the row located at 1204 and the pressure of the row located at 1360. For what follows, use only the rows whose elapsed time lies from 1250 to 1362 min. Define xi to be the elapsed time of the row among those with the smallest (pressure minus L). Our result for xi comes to 1276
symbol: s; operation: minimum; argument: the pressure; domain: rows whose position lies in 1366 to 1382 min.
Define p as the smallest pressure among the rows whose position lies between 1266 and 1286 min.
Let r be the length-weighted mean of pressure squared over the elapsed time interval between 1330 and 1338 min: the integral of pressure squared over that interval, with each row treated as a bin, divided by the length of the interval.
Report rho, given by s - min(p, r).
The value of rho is 21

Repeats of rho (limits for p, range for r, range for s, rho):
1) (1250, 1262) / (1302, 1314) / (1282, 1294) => -3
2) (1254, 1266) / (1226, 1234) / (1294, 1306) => 0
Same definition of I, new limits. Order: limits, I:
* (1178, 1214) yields 1200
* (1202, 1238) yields 1224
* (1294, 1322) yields 1304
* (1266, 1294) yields 1268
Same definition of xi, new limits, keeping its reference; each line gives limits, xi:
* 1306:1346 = 1344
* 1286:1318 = 1288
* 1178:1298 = 1276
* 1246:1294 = 1276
